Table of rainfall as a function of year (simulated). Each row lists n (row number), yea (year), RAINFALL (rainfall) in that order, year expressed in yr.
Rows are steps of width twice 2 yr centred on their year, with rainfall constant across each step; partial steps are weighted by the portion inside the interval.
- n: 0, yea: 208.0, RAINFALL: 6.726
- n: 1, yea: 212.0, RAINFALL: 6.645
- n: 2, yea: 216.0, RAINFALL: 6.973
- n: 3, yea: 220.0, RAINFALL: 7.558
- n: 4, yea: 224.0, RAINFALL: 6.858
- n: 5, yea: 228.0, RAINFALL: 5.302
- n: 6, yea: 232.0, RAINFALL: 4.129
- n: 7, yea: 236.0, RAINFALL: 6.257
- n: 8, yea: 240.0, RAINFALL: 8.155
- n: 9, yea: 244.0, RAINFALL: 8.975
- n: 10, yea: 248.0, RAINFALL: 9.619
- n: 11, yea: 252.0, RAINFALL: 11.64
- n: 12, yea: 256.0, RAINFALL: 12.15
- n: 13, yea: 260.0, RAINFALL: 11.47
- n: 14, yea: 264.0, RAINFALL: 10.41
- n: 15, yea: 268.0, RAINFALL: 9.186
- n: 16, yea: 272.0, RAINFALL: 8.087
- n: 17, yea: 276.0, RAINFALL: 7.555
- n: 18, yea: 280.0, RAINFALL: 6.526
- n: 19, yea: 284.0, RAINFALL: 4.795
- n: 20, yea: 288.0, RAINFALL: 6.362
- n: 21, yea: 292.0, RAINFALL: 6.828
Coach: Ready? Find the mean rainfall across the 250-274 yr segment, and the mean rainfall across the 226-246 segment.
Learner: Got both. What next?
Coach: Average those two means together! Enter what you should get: 8.5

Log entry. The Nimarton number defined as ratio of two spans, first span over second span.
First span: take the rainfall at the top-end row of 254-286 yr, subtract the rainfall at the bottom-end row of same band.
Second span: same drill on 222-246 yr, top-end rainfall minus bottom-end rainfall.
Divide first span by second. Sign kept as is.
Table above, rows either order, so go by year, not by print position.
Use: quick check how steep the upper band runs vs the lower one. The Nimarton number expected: -3.5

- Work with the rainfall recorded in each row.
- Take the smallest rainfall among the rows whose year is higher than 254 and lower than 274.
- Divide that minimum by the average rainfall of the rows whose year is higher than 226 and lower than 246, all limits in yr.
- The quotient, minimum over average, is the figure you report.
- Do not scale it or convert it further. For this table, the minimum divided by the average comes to 1.2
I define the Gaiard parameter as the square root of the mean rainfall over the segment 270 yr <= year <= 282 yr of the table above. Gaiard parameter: 2.7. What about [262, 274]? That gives 3.0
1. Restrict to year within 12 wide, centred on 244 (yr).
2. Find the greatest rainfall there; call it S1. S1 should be 9.619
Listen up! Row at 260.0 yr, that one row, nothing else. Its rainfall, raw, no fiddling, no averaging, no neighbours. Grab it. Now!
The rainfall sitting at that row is 11.47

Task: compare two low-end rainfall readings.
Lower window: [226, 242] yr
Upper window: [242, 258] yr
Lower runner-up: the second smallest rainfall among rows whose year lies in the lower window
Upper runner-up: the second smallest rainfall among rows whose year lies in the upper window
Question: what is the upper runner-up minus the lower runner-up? 4.3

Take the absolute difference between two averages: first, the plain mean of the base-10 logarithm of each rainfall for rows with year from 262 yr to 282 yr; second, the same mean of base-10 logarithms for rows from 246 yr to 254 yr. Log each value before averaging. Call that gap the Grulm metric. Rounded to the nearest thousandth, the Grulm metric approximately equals 0.108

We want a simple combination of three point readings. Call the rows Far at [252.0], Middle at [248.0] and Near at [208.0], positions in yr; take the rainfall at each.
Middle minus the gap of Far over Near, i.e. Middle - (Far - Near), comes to 4.7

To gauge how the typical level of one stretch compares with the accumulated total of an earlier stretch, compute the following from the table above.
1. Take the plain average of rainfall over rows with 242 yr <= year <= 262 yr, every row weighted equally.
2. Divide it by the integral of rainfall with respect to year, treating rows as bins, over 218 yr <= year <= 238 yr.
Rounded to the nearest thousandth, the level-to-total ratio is 0.089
